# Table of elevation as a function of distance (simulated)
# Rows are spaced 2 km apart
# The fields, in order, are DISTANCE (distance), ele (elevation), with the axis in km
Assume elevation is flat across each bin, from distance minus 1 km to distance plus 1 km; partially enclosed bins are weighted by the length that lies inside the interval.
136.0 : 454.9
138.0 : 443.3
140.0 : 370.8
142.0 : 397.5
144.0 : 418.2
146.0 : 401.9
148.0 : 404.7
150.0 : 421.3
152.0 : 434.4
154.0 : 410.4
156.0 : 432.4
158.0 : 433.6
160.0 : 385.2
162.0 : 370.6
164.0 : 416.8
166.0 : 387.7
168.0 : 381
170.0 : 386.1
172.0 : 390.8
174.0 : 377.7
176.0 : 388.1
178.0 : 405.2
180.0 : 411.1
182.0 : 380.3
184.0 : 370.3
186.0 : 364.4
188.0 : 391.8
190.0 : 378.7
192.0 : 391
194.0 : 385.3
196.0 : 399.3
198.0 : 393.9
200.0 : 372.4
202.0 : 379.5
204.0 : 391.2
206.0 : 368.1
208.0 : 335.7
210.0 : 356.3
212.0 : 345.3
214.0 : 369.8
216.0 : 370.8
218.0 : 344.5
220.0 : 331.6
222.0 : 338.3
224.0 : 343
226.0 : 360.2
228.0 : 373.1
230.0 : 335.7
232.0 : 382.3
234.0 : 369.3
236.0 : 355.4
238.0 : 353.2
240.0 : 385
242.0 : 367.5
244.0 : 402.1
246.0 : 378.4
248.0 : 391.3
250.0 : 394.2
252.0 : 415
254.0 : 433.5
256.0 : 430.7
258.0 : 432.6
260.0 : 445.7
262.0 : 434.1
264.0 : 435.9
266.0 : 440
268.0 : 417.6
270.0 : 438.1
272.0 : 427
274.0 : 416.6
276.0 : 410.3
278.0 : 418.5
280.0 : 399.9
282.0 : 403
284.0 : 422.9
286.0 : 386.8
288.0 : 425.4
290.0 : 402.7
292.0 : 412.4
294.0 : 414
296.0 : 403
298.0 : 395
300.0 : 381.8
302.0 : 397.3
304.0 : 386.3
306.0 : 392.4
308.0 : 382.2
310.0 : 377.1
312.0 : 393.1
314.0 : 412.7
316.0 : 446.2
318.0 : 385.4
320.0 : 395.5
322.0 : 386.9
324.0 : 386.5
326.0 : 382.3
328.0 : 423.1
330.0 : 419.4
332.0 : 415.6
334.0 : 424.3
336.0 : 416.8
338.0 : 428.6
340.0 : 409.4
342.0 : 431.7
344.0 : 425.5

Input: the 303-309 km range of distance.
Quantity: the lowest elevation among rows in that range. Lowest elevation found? 382.2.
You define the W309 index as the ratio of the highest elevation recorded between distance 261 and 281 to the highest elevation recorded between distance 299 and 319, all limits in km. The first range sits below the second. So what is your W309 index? 0.99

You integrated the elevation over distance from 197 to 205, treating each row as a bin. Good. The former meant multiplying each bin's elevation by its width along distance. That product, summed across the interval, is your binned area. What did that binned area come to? 3074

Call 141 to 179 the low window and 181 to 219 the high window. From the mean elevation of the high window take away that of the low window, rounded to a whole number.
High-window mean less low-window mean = -29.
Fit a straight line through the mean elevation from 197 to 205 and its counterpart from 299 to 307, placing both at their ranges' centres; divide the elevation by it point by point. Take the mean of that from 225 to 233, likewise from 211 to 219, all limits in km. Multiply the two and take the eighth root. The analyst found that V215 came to 0.98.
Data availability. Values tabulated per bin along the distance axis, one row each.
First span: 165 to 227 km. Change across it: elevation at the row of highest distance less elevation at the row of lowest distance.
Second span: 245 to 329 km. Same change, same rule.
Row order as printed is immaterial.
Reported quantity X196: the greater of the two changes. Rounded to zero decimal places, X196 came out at 45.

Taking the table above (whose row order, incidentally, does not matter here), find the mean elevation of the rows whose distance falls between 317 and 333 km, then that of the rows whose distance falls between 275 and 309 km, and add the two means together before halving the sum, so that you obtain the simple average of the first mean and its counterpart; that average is 401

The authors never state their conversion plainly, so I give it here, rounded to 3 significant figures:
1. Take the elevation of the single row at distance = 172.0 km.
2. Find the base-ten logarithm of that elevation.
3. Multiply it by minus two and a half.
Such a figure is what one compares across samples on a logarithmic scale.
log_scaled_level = -6.48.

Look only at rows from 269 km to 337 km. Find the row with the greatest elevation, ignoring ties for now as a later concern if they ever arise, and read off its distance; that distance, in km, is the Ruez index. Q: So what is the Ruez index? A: 316.0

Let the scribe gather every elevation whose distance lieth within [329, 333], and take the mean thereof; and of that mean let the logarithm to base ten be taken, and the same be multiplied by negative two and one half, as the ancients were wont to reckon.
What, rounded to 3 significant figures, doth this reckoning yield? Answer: -6.55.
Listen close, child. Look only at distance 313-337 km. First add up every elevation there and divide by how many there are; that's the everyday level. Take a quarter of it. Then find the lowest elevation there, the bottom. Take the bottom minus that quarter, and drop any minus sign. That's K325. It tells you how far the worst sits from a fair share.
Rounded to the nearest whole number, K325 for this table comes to 280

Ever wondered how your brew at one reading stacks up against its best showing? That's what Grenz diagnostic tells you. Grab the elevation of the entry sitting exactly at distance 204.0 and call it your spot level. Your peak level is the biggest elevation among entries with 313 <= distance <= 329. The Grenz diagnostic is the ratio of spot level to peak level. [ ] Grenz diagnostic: 0.88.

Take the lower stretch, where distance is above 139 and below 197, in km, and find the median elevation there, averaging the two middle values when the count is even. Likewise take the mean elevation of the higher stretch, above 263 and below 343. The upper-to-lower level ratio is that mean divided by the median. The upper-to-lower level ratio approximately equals 1.04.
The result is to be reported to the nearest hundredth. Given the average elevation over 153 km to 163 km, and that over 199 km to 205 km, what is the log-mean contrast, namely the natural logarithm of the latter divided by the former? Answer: -0.06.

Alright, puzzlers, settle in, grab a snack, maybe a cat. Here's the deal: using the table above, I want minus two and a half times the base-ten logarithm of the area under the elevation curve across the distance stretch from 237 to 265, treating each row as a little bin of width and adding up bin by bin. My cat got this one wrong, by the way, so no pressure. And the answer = -10.1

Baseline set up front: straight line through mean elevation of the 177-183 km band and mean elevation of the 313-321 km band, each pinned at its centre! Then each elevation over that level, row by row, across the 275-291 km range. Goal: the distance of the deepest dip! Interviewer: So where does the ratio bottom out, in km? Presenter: 286.0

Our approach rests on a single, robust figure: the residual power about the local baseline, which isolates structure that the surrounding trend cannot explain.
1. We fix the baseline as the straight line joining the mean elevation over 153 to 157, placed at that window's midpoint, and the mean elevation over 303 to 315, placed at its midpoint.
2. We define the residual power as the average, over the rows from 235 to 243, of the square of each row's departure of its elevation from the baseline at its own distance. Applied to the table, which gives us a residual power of 1714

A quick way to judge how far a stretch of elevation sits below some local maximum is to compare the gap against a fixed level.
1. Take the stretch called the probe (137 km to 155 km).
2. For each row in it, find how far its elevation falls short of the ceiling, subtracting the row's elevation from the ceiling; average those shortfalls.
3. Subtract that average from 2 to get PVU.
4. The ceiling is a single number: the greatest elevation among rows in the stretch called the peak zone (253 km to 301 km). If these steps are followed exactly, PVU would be -32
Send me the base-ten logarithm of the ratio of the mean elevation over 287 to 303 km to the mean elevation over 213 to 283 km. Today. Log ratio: 0.01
